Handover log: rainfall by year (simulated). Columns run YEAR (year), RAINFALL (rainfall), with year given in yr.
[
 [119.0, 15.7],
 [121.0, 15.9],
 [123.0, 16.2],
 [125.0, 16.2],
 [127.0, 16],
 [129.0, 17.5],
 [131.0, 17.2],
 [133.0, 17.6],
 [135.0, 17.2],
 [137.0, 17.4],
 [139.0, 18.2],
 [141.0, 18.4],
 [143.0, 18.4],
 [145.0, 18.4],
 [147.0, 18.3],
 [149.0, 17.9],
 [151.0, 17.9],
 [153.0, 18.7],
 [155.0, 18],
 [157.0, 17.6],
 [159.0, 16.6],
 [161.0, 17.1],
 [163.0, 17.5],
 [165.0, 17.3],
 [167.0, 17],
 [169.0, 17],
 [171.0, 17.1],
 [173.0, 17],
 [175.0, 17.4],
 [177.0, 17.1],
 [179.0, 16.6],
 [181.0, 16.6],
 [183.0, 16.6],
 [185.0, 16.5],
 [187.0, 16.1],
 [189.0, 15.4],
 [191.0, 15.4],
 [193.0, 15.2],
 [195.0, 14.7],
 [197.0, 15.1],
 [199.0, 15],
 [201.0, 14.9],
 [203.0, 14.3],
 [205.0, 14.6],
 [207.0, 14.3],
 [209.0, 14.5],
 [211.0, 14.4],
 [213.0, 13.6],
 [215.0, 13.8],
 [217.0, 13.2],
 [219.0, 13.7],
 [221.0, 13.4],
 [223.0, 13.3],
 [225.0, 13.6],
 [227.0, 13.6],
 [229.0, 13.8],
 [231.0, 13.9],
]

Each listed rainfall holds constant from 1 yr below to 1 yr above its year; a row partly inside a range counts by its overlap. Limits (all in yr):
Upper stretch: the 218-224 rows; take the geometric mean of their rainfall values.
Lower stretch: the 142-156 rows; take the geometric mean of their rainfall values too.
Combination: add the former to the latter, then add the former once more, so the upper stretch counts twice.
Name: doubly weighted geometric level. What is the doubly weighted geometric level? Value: 45.2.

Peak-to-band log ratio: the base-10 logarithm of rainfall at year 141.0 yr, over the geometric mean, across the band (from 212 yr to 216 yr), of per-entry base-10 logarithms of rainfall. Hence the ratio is 1.11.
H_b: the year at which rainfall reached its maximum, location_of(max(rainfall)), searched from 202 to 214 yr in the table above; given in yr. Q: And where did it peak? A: 205.0 yr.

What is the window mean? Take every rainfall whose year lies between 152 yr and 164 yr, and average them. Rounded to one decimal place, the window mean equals 17.6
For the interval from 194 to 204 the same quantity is 14.8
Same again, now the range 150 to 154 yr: 18.3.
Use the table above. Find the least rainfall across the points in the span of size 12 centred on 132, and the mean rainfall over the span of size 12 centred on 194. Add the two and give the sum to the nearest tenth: 31.1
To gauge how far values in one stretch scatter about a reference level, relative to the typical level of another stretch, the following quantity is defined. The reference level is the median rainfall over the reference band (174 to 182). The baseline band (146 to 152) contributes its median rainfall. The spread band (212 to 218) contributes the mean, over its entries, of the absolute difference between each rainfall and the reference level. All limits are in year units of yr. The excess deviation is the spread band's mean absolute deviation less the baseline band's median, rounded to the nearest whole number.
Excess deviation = -15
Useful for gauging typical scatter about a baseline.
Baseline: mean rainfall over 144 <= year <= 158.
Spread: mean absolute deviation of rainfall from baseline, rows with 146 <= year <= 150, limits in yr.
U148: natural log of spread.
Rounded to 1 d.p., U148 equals -1.6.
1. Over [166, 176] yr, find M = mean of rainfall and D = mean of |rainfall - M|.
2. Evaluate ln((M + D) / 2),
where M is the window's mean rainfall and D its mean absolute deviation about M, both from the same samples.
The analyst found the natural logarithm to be 2.15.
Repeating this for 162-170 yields 2.16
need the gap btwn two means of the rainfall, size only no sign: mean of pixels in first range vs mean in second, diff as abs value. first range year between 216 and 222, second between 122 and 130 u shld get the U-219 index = 3.0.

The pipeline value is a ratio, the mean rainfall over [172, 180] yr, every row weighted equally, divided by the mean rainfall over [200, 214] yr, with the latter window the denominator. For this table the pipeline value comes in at 1.18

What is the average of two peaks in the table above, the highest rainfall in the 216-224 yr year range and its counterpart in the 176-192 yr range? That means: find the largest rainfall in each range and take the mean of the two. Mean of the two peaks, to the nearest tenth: 15.4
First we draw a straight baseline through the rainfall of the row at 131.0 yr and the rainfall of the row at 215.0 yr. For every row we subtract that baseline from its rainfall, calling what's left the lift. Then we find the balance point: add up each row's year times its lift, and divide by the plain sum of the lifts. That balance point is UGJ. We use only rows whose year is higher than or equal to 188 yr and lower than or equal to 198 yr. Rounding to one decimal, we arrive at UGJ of 192.6 yr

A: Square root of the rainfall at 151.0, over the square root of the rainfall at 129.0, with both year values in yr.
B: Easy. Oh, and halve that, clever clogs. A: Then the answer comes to 0.506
